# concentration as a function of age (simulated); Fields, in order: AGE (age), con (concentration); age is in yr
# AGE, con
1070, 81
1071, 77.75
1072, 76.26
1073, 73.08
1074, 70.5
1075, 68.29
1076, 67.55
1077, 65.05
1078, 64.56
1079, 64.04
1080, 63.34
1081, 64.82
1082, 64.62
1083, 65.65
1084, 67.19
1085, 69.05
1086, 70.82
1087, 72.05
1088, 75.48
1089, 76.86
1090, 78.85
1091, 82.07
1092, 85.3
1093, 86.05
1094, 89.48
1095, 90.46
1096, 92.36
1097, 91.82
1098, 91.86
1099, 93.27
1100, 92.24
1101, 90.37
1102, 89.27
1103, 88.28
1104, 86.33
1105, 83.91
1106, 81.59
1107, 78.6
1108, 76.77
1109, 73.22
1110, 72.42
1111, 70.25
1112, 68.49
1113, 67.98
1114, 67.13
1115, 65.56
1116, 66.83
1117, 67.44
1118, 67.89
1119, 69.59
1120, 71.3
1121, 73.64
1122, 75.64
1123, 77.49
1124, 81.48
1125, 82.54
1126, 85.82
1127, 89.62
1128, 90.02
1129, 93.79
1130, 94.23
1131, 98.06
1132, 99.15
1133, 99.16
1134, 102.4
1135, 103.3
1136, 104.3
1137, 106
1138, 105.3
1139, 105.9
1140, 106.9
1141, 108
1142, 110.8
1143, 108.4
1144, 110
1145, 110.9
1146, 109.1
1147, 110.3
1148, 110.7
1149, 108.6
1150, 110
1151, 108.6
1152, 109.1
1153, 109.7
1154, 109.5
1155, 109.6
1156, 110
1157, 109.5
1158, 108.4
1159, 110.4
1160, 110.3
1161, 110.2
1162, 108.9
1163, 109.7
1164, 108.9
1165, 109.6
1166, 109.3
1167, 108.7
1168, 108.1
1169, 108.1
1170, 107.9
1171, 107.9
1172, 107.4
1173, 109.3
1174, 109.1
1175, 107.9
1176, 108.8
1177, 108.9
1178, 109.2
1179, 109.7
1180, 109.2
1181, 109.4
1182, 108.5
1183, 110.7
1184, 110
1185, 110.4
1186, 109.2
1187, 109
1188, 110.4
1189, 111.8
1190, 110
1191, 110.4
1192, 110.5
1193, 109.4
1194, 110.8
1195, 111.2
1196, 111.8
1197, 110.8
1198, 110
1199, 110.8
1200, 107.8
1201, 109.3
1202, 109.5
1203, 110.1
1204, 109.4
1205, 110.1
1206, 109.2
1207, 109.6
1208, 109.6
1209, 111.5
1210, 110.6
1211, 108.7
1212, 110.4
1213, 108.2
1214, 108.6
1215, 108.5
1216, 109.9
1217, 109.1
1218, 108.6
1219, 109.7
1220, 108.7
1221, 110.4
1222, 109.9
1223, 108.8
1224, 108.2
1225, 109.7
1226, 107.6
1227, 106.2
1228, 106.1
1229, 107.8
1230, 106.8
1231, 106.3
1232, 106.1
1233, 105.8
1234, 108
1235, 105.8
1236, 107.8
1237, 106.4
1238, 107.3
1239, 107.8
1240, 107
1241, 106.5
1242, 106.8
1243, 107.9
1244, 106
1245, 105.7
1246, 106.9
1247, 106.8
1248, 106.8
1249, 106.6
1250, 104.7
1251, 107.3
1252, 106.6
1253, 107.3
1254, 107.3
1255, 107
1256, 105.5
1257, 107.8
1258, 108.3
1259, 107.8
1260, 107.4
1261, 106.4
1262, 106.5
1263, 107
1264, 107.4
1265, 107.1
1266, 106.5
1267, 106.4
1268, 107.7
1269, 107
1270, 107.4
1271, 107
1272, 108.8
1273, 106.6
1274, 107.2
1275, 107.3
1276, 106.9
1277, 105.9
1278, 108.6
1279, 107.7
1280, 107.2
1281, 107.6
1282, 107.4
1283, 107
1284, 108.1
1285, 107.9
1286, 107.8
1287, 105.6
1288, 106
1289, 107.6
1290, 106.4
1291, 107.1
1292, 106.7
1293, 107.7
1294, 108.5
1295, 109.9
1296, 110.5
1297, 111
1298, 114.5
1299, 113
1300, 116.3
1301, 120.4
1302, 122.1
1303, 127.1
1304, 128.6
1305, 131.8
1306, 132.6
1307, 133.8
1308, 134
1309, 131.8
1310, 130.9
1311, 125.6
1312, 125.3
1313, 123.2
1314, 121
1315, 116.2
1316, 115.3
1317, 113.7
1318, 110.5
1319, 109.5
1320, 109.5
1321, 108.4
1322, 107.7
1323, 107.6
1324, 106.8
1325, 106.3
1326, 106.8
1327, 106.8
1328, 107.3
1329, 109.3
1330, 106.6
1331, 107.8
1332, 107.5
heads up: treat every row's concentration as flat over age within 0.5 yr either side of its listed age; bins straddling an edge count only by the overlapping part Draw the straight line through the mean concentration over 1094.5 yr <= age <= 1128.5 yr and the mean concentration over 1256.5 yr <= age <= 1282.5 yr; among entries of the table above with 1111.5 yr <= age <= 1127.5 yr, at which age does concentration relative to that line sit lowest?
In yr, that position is 1115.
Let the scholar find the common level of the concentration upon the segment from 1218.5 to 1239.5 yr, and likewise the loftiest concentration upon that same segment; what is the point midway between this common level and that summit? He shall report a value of 109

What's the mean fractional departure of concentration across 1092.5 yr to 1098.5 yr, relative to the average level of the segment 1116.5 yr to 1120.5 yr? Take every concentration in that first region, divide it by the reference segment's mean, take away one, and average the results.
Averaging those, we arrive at 0.308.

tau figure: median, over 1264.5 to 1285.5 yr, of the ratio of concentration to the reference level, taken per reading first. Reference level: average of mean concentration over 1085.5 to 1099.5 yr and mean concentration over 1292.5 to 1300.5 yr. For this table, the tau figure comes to 1.10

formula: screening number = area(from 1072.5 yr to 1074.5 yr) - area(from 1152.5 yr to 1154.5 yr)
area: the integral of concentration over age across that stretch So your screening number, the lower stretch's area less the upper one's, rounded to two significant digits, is -76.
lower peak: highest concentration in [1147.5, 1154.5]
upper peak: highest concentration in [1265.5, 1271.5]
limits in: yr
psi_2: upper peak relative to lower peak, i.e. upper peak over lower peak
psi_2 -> 0.97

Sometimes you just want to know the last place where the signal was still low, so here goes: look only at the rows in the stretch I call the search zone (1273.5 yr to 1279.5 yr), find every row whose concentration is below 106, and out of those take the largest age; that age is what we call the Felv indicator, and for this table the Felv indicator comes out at 1277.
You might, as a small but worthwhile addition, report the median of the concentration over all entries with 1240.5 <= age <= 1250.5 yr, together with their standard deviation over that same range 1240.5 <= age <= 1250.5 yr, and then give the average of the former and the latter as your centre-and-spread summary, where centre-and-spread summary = 53.8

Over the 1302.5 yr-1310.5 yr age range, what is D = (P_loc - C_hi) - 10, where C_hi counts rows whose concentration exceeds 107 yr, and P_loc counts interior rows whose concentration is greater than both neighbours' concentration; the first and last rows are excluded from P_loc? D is -17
